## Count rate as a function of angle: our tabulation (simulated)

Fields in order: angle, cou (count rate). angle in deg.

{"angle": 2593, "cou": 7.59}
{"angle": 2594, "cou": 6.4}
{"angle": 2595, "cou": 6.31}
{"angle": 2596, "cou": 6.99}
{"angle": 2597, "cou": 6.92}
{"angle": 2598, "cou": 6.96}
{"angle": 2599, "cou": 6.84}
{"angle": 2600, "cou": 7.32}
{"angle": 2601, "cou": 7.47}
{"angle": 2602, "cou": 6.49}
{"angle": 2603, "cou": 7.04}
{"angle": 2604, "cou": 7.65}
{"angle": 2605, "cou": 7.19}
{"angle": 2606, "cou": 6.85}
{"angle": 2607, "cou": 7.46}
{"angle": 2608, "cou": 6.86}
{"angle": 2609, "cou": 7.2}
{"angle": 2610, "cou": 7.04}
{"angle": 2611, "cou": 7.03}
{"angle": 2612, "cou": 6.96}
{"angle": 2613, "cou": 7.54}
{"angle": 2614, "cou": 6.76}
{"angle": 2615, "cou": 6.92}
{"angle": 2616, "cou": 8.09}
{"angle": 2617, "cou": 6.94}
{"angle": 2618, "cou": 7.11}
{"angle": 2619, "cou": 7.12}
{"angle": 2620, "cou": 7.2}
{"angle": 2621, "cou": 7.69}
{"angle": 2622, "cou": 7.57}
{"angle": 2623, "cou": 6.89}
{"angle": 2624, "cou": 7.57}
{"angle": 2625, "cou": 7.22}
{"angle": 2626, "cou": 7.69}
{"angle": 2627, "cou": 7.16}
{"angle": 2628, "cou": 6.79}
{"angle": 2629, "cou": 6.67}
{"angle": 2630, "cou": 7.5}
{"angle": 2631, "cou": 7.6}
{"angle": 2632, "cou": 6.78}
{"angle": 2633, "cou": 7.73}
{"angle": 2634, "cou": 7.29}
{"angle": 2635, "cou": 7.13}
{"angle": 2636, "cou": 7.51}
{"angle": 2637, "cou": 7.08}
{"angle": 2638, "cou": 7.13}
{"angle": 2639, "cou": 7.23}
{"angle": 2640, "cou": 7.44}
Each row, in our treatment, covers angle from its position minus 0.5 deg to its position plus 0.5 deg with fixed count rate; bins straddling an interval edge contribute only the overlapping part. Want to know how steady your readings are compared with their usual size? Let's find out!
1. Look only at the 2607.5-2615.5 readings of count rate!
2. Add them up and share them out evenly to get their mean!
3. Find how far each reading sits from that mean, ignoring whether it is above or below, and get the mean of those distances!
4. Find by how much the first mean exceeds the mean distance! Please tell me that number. 6.87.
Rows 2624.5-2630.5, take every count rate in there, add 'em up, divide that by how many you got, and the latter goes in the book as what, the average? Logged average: 7.17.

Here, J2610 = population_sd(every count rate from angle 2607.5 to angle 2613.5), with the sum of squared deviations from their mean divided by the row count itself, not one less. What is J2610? 0.22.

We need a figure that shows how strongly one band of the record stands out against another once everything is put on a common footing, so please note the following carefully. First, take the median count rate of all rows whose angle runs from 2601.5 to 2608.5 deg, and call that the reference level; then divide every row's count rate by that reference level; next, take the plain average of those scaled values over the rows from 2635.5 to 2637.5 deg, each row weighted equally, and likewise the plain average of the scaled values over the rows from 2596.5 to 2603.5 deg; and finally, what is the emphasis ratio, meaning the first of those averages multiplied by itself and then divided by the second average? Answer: 1.08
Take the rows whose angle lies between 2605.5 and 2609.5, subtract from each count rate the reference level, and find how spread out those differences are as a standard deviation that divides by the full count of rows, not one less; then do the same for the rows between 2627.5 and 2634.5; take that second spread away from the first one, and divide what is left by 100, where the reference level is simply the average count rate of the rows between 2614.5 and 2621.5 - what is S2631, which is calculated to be -0.0015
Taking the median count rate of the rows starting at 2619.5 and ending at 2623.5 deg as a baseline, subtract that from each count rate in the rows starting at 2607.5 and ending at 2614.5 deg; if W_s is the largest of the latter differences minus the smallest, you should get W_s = 0.78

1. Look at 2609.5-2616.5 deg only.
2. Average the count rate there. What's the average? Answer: 7.19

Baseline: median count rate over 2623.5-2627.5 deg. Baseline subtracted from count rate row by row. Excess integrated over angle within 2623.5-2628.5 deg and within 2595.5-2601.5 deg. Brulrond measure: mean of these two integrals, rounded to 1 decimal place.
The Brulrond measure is -1.2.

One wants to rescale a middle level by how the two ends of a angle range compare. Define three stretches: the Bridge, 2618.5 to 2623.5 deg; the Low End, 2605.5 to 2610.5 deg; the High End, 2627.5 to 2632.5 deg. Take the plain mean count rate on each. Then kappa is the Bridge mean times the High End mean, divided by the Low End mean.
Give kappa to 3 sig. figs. 7.28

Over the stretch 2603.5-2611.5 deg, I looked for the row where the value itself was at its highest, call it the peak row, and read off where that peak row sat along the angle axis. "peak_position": 2604 deg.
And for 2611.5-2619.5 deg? 2616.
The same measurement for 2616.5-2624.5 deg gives 2621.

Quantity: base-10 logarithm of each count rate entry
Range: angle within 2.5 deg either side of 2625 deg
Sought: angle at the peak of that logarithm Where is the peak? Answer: 2626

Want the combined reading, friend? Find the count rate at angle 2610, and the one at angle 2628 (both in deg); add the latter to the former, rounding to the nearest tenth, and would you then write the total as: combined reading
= 13.8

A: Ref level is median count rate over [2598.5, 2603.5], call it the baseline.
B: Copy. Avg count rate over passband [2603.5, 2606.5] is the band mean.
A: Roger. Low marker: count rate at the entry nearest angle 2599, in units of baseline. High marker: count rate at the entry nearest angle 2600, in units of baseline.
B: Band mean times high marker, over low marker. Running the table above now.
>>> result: 7.74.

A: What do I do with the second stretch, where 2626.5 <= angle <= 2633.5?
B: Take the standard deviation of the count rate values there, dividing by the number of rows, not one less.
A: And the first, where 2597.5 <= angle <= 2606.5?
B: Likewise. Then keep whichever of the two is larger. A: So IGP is 0.41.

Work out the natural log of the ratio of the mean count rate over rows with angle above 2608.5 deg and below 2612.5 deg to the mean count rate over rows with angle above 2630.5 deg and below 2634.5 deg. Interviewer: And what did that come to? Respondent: -0.041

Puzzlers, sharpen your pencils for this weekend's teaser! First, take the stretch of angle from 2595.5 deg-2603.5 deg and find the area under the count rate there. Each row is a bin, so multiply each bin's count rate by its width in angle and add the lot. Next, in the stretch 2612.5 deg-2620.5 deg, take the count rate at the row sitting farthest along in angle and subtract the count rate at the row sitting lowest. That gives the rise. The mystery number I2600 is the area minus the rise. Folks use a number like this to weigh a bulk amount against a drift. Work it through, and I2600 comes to 56.4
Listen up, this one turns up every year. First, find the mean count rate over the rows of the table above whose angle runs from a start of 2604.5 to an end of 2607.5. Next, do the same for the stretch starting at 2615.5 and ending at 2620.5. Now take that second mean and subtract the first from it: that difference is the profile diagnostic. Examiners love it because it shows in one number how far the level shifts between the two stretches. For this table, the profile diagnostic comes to 0.13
